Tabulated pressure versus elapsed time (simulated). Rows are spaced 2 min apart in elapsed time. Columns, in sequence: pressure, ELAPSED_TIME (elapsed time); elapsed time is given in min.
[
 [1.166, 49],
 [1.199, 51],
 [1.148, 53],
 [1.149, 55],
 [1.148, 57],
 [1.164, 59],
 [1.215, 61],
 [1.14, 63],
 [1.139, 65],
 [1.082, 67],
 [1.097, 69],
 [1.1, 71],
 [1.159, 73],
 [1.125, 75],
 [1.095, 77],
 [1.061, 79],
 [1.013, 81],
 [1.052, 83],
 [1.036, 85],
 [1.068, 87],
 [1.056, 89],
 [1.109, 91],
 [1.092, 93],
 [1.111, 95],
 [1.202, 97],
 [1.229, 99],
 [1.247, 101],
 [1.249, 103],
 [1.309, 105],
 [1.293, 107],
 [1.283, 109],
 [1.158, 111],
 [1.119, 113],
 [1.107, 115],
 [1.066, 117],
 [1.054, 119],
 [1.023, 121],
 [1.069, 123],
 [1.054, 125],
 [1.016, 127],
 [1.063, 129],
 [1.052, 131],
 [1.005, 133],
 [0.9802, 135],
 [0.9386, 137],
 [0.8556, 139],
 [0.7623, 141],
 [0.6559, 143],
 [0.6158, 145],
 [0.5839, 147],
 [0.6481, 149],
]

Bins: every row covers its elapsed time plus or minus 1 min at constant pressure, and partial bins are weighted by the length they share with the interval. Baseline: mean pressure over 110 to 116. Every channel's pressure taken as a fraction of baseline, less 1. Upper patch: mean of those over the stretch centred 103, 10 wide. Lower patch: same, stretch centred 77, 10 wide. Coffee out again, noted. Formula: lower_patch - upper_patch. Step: -0.15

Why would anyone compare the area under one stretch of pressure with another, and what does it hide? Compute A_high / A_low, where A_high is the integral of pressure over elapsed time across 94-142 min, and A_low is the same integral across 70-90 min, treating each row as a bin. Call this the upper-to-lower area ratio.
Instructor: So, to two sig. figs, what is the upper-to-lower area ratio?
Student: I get 2.4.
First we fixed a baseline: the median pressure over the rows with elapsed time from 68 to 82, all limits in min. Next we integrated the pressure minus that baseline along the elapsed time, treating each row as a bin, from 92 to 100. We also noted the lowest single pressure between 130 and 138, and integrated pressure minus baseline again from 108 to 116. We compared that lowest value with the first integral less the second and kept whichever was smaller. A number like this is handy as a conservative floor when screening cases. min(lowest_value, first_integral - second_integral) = -0.1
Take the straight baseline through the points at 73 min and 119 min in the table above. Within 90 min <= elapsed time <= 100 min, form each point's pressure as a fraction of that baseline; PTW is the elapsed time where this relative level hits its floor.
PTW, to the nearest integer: 93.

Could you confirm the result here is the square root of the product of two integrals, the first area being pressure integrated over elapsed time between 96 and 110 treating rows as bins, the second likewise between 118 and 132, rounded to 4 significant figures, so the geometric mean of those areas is 16.07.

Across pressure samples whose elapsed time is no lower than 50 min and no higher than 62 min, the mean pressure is 1.17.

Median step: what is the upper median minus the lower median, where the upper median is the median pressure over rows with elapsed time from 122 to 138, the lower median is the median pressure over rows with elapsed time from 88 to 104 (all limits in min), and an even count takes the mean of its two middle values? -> -0.12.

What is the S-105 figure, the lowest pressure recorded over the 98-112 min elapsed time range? 1.158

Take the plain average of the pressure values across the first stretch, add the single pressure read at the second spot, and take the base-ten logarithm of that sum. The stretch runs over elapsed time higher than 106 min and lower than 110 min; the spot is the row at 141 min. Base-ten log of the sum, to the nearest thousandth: 0.312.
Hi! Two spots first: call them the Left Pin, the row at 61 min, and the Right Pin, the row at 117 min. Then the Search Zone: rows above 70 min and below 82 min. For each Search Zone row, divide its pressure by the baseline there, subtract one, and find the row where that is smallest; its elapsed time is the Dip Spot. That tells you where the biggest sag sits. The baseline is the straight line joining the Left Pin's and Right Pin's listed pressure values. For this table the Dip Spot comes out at 81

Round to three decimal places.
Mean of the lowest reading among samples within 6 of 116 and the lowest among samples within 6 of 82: 1.018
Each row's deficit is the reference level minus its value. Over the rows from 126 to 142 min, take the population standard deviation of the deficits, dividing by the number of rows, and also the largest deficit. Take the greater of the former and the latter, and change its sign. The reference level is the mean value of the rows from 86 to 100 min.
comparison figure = -0.36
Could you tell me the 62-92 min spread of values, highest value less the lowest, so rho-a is 0.15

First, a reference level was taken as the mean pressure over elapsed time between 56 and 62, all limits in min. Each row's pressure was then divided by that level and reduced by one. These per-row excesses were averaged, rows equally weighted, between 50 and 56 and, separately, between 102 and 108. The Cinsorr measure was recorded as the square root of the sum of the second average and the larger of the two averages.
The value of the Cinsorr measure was 0.43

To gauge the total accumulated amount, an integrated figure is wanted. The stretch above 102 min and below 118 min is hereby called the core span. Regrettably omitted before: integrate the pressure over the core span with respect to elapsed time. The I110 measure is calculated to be 19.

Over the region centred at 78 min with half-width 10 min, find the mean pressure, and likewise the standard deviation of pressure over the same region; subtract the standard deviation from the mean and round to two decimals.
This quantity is 1.04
